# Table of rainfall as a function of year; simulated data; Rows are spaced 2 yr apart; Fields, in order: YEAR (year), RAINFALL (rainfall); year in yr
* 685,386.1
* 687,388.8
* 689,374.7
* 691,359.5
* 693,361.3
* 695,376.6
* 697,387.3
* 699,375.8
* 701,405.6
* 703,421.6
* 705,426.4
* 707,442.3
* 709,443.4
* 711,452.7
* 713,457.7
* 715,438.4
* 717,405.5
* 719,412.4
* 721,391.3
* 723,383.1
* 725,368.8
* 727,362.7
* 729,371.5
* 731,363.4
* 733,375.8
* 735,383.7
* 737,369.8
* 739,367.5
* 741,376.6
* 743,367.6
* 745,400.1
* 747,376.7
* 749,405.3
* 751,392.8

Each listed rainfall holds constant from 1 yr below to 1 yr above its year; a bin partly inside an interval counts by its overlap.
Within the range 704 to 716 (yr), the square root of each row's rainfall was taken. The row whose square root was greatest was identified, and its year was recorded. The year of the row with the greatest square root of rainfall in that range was 713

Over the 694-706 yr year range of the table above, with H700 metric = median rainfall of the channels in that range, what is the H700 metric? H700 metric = 396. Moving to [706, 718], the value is 443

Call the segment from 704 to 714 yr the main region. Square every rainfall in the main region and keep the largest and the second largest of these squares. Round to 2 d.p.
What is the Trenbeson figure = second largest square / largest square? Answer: 0.98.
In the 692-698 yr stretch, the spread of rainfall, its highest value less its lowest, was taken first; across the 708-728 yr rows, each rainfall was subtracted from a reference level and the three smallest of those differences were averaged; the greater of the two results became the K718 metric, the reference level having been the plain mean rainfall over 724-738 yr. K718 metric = 26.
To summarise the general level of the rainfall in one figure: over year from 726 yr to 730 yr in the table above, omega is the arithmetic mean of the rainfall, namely 367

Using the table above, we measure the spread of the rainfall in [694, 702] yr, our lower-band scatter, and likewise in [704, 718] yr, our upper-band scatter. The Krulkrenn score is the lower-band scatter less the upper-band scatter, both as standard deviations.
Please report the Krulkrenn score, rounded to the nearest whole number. -4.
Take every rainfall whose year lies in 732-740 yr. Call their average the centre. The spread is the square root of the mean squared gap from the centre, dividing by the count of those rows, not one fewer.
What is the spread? 6.3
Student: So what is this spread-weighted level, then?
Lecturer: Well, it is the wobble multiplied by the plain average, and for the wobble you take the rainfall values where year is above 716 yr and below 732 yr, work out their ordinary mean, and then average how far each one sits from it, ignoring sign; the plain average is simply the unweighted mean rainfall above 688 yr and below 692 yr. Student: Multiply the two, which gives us 5777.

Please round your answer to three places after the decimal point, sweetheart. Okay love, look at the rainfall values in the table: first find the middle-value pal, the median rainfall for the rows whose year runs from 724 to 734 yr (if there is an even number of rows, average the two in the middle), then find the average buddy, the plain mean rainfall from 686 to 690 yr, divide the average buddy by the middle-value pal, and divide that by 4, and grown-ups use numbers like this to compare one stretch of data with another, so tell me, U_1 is 0.259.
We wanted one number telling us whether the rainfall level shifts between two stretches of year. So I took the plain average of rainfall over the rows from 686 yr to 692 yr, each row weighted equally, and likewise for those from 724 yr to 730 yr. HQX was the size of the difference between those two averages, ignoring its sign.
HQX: 7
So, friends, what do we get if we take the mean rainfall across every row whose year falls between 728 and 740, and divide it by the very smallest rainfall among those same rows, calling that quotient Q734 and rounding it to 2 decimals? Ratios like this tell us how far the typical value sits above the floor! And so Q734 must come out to 1.02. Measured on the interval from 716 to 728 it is 1.07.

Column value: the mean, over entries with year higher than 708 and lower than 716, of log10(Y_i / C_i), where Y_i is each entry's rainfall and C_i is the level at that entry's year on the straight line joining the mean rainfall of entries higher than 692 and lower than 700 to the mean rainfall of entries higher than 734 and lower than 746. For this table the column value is 0.076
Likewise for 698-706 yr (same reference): 0.035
